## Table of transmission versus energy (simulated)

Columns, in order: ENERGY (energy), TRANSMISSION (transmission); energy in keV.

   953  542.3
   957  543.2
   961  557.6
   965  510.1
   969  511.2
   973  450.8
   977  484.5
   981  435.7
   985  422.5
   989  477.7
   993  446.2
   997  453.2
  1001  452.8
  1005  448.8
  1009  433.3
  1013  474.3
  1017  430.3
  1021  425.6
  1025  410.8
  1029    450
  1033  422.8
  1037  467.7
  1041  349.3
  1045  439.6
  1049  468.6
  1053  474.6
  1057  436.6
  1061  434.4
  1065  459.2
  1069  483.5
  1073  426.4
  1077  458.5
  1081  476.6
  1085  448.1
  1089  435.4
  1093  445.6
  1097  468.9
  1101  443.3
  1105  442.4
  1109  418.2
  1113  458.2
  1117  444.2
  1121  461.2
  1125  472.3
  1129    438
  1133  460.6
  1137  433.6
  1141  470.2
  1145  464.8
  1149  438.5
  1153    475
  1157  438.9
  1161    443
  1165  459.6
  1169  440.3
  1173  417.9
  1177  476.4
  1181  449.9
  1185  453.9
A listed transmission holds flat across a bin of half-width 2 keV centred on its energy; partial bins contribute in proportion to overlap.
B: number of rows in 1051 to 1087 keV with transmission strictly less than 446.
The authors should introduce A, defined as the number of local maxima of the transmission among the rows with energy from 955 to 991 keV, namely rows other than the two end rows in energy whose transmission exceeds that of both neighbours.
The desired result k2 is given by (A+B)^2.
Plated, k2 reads 36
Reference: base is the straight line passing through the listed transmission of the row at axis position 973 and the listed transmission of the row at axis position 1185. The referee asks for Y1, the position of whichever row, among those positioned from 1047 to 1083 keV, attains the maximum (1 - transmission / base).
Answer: 1073 keV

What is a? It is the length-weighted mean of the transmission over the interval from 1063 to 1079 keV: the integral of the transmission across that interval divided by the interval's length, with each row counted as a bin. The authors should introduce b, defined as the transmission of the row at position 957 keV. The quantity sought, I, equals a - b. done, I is -86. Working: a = 457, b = 543.2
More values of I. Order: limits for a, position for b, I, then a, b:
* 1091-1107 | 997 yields -3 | 450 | 453.2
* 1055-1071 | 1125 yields -19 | 453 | 472.3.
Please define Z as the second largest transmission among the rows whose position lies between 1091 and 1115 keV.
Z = 458.2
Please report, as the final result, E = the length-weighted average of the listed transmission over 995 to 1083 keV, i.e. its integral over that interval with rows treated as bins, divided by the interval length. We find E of 444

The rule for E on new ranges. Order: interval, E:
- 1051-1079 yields 453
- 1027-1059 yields 439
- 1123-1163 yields 453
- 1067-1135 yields 452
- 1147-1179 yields 449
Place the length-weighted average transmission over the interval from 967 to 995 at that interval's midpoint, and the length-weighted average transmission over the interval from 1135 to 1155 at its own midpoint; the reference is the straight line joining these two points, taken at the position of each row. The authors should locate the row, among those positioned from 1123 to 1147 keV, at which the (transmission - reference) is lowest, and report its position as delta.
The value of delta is 1137 keV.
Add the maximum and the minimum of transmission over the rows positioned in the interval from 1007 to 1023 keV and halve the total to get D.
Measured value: 450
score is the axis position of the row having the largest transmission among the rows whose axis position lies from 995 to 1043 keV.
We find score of 1013 keV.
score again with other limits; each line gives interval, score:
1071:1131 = 1081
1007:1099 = 1069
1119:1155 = 1153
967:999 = 969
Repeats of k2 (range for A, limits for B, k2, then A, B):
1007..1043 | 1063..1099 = 36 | 3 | 3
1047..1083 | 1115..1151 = 36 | 2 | 4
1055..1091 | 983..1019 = 25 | 2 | 3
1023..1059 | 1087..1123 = 81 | 3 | 6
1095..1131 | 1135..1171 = 49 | 2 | 5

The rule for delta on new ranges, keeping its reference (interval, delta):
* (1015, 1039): 1025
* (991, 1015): 1009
